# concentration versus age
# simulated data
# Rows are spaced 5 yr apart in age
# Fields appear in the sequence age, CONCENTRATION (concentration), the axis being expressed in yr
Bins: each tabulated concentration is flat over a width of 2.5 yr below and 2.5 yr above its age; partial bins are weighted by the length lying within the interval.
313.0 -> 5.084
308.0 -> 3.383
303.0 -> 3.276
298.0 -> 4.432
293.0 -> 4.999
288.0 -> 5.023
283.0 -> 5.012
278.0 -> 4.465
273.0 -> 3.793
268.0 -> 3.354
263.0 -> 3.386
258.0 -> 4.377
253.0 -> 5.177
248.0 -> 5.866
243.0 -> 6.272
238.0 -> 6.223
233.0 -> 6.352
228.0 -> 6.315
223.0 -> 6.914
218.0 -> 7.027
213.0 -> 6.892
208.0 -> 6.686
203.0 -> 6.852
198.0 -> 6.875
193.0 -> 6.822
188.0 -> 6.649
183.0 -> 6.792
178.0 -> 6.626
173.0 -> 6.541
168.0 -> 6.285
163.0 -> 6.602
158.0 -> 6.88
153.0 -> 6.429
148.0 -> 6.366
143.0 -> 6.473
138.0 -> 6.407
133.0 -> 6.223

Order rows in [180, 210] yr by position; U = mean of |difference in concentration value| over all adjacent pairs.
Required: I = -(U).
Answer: -0.1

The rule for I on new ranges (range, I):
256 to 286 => -0.5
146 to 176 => -0.3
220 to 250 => -0.2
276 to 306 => -0.5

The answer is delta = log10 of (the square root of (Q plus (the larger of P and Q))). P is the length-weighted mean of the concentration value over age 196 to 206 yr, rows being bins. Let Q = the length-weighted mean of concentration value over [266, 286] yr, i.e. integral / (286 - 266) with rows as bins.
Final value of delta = 0.522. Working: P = 6.9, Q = 4.2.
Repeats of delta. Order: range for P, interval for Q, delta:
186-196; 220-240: 0.561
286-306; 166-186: 0.559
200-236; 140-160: 0.561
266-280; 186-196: 0.565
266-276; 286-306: 0.472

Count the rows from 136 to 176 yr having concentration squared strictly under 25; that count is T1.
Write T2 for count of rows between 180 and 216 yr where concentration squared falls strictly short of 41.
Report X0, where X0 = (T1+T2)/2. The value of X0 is 0.0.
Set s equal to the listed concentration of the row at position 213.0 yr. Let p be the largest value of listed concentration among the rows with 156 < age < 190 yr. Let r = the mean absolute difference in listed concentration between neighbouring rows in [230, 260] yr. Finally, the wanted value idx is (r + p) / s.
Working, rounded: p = 6.88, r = 0.41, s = 6.892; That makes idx 1.06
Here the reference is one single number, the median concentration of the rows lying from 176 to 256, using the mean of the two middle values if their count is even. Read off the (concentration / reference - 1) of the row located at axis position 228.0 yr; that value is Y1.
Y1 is -0.05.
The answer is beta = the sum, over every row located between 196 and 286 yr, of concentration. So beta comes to 102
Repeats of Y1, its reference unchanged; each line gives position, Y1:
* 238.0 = -0.07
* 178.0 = -0.01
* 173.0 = -0.02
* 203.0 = 0.03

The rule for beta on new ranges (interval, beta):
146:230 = 114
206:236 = 40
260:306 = 38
